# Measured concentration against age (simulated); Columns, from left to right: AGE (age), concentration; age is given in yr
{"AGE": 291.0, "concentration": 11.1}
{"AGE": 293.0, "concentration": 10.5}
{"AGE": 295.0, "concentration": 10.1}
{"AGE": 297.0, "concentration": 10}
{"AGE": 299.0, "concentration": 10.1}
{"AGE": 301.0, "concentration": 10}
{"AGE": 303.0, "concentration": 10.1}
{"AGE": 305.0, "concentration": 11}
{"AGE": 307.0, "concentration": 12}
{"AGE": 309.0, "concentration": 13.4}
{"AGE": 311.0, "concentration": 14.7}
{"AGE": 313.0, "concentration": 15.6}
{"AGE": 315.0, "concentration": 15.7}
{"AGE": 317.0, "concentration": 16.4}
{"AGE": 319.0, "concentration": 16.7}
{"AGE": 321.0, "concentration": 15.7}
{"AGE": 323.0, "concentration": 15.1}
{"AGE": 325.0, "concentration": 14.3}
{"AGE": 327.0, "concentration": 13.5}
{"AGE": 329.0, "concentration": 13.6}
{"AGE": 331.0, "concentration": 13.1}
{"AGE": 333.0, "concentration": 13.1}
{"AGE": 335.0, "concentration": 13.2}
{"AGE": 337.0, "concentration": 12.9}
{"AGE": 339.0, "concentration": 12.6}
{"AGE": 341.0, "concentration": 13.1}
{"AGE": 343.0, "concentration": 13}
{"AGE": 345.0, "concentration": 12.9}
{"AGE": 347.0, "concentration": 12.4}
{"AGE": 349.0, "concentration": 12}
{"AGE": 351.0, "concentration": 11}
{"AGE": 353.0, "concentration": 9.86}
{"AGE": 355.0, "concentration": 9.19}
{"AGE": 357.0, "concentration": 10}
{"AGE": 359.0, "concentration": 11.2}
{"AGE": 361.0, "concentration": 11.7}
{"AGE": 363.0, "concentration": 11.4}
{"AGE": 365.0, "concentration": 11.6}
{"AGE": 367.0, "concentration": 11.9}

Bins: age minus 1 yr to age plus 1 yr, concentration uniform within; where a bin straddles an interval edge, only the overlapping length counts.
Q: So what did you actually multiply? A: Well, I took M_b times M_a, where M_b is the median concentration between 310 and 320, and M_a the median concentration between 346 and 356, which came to 173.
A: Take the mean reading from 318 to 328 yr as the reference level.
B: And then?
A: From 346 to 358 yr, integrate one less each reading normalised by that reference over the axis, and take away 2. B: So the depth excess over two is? 1.4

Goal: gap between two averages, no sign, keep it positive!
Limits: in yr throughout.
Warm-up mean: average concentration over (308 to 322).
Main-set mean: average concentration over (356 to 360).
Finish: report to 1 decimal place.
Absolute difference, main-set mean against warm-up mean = 4.9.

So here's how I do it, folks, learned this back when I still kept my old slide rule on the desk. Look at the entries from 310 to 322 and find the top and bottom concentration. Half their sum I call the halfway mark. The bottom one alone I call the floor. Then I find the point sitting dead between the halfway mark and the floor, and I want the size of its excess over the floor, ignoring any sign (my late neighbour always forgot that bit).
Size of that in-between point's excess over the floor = 0.50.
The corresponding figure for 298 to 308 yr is 0.50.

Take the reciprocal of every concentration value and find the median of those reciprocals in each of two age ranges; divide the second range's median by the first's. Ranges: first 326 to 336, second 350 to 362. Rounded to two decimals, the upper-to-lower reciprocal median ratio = 1.26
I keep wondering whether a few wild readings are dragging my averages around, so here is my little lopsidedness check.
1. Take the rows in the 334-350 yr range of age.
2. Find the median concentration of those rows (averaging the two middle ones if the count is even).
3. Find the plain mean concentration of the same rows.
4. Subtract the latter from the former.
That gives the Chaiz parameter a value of 0.1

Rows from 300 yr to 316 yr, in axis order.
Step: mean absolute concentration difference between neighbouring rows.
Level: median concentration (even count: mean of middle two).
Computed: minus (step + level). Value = -13.5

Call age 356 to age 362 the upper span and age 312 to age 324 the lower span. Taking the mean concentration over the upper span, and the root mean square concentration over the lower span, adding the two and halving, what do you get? 13.4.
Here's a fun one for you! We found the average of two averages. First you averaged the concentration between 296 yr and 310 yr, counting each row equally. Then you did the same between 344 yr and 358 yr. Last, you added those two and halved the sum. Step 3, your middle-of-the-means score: 11.0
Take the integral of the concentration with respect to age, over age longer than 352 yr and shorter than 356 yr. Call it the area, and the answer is 38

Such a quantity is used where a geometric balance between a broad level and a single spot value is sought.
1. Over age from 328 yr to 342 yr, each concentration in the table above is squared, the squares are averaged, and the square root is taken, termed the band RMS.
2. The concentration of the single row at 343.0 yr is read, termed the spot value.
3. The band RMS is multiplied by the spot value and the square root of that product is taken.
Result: 13.0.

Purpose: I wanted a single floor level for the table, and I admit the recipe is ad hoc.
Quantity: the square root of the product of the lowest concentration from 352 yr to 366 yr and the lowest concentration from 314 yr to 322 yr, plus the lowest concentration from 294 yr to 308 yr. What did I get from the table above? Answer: 22.0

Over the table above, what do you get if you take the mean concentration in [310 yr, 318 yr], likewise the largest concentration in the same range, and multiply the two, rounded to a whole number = 256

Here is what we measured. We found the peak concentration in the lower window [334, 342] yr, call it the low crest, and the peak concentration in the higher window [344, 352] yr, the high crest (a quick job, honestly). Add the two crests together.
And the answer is 26.1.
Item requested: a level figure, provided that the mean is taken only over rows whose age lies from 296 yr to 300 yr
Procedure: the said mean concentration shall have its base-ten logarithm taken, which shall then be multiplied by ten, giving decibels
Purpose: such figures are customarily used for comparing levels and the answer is 10.0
